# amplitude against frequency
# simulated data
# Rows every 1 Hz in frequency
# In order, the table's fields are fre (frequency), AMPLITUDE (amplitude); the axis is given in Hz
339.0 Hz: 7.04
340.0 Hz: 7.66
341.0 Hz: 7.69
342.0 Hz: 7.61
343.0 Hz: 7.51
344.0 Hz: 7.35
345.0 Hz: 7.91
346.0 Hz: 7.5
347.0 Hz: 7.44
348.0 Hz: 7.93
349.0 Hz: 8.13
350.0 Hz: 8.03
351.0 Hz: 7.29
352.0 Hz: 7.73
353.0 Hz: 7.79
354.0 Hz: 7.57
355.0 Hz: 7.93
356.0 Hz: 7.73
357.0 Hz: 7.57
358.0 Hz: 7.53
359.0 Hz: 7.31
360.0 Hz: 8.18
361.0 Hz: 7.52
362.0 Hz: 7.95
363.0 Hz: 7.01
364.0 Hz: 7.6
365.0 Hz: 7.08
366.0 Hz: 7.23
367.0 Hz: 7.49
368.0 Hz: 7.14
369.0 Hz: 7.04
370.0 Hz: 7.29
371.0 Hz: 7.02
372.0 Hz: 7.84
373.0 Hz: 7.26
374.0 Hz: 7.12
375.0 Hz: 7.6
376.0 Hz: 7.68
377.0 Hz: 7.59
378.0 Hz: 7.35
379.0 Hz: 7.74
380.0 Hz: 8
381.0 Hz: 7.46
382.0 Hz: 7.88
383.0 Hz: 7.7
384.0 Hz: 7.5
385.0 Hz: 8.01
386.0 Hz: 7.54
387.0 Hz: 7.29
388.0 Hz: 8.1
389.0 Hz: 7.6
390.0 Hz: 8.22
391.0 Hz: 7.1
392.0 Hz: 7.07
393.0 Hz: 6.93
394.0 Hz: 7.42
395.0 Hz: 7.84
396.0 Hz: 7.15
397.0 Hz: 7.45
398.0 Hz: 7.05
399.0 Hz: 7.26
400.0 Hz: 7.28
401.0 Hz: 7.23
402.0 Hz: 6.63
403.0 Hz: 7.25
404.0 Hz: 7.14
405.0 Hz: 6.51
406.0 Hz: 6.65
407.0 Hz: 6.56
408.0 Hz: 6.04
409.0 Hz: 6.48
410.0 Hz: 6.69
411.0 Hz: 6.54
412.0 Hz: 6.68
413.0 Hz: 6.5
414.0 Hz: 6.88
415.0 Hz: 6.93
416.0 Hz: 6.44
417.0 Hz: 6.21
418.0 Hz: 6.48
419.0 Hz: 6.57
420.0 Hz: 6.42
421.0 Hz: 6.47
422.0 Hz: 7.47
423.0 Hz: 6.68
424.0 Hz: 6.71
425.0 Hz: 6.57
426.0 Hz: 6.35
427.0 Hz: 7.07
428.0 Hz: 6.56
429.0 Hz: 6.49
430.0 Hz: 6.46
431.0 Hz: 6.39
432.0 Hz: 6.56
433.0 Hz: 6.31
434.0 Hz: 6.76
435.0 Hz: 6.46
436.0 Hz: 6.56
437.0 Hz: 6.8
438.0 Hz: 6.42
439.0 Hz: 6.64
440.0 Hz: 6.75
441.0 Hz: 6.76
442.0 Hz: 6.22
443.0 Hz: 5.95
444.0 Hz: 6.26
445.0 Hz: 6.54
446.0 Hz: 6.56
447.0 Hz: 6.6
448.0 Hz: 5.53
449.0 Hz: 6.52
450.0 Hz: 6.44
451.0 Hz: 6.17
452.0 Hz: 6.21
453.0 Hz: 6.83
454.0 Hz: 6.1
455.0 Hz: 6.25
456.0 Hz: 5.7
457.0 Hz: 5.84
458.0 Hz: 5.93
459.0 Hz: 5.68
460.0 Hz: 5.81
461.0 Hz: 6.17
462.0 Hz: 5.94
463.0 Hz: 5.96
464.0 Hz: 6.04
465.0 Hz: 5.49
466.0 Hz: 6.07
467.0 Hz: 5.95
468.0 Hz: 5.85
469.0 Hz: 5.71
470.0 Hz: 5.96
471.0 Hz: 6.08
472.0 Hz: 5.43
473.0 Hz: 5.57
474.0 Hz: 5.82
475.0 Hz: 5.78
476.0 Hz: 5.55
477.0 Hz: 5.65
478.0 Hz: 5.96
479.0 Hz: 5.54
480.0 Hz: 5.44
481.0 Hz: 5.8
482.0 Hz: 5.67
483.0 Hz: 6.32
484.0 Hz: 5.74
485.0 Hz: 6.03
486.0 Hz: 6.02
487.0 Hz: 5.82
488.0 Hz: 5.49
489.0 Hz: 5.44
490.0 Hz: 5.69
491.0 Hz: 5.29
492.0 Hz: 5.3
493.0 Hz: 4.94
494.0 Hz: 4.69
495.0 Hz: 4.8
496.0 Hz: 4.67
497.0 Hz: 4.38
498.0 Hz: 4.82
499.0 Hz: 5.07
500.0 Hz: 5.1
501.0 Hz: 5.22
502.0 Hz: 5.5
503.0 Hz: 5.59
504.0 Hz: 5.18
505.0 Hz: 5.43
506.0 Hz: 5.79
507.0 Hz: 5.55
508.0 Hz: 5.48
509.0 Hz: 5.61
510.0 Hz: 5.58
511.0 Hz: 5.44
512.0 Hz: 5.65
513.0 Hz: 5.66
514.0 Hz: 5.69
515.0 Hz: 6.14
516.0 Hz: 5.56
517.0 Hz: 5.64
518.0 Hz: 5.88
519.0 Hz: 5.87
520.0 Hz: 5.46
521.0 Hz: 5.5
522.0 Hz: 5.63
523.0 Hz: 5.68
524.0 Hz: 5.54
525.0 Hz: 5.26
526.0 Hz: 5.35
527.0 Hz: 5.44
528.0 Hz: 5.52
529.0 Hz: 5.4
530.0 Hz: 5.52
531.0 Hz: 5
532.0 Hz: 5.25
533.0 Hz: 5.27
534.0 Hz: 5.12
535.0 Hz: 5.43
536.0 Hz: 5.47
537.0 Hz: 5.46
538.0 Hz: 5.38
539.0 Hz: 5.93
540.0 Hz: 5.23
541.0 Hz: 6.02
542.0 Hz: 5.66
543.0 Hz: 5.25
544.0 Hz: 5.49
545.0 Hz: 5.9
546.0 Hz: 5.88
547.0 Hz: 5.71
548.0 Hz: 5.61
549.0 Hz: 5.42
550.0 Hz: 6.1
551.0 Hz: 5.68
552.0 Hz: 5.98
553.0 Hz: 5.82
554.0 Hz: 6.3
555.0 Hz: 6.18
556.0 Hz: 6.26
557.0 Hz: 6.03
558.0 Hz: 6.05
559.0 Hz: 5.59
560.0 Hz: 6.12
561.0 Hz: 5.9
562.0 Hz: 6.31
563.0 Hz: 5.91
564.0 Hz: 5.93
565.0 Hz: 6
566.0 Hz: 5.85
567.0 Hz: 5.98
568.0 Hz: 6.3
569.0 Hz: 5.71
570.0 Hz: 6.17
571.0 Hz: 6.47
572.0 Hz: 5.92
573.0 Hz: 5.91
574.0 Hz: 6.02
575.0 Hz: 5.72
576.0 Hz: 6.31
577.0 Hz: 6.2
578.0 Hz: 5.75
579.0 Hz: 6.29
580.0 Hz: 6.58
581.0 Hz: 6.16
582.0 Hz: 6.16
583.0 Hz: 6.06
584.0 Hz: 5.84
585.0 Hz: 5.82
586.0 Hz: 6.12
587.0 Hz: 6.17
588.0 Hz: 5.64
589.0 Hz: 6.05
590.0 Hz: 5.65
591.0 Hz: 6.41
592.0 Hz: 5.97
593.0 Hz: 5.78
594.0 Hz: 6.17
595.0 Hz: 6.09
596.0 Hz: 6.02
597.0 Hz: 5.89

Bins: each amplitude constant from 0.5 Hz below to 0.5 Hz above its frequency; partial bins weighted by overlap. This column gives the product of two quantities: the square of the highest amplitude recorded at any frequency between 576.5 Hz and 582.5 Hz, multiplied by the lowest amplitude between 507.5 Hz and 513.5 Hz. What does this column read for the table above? 236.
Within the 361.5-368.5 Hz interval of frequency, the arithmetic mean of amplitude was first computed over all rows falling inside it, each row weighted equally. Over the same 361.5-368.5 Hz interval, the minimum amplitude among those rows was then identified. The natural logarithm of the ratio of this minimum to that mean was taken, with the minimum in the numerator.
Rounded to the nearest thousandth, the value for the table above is -0.048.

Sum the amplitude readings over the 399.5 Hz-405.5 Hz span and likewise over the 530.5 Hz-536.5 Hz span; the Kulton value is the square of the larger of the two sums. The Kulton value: 1767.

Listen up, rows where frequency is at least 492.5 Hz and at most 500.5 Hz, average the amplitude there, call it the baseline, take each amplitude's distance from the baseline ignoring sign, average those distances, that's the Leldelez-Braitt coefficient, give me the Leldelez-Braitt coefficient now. 0.174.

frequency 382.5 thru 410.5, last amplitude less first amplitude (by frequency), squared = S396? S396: 1.0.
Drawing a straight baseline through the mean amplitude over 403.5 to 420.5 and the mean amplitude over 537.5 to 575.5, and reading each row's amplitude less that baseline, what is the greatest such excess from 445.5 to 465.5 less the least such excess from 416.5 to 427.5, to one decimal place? 0.8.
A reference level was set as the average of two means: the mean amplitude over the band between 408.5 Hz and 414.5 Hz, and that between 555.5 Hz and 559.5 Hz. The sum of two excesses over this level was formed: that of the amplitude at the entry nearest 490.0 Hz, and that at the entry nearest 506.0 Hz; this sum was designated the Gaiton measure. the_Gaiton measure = -1.13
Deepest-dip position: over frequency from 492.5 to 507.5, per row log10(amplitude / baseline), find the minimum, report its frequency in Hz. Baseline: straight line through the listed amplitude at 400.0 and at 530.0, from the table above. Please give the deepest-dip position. 497.0 Hz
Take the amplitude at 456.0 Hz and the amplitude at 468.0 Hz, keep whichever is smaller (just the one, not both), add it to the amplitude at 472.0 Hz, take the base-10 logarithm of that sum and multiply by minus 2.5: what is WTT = -2.62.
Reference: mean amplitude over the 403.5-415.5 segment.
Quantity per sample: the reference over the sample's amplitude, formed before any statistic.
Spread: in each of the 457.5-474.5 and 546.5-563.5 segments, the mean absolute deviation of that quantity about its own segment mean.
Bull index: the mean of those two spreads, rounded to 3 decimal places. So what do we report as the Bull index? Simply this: 0.038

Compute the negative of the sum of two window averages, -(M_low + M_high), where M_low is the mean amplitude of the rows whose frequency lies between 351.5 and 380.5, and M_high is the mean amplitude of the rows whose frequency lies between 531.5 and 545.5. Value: -13.0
